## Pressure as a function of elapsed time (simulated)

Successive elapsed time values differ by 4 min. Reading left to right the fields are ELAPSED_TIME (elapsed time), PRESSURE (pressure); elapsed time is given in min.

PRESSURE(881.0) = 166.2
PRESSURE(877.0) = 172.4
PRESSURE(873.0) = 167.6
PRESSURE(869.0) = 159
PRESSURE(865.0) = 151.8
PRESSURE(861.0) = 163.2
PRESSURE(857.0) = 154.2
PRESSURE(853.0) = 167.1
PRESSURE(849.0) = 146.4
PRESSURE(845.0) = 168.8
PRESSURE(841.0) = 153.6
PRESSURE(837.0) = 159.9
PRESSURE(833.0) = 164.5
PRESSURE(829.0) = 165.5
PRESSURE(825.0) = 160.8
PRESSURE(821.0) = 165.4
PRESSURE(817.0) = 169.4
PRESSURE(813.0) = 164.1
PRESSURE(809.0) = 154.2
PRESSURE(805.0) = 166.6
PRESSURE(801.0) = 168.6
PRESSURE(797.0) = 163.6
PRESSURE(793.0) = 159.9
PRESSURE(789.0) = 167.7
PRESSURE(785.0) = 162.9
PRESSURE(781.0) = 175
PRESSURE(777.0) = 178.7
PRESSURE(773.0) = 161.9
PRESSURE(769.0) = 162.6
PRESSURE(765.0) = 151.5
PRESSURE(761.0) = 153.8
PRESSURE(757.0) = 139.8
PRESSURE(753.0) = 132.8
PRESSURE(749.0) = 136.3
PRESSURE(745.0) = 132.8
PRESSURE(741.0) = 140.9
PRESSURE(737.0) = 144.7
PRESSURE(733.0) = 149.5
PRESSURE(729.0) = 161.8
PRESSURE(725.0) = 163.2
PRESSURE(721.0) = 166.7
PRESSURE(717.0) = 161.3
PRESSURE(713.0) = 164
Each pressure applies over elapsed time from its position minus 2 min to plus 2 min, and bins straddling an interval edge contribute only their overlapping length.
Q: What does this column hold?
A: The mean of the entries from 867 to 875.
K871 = 163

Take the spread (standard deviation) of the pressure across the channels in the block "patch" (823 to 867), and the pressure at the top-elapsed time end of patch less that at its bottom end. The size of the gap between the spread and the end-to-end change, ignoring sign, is 16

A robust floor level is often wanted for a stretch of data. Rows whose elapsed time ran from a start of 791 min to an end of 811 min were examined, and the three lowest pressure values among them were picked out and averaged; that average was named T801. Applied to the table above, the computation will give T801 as 159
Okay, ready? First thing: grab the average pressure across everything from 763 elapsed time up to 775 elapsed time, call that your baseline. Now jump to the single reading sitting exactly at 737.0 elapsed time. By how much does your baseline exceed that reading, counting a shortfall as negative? 14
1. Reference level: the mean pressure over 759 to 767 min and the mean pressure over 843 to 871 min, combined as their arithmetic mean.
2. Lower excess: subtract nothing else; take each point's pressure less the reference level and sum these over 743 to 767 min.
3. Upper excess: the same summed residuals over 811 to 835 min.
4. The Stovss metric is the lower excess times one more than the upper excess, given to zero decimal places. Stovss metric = -4937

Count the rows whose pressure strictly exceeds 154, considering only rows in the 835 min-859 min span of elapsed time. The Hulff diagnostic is 4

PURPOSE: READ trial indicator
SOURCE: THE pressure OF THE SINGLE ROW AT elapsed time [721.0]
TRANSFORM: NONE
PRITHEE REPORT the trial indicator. 166.7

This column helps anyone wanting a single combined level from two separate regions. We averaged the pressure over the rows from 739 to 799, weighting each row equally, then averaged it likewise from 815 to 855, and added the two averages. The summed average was 317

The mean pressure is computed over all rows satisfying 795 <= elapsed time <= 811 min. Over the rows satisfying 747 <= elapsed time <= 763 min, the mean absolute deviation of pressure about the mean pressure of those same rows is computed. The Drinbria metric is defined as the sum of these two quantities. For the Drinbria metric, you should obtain 170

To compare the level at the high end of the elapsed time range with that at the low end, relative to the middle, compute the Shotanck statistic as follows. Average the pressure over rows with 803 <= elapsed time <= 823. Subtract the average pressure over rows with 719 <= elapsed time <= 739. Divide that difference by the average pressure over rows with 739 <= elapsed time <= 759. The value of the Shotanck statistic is 0.050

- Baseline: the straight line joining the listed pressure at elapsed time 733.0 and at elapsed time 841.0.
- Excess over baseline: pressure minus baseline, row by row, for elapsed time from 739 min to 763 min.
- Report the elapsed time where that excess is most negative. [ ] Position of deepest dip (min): 753.0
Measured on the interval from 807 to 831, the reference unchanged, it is 809.0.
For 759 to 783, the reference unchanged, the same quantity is 765.0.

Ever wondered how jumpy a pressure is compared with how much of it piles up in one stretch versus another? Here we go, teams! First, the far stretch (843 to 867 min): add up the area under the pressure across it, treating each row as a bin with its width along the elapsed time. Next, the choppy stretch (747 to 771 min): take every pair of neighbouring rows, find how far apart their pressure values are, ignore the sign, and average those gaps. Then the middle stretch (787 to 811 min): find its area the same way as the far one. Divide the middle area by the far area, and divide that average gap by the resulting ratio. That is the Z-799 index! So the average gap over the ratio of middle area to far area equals 7.4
